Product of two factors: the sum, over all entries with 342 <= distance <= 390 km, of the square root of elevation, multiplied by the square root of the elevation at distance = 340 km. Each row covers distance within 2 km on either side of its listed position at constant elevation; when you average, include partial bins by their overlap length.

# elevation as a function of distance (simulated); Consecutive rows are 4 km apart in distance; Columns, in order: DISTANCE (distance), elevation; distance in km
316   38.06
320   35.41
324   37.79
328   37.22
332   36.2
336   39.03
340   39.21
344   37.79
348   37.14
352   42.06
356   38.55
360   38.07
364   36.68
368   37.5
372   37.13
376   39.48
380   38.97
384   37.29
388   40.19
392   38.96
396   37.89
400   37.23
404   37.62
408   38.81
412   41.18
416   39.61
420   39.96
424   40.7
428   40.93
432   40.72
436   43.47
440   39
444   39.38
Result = 466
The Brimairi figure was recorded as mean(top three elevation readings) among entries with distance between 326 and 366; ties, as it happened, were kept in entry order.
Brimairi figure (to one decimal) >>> 40.1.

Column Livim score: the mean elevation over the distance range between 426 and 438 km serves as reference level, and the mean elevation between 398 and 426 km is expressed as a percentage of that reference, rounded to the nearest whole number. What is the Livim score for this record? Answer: 94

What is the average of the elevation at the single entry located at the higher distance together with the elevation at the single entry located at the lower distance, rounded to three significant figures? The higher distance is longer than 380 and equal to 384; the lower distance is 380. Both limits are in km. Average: 38.1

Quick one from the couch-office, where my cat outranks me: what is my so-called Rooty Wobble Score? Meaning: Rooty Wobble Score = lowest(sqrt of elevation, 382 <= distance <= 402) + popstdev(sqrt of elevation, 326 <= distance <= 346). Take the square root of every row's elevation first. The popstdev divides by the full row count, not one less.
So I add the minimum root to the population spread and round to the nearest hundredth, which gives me 6.19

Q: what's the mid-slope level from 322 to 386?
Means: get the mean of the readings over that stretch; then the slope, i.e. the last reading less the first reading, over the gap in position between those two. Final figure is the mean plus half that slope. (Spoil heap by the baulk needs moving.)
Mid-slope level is 38.1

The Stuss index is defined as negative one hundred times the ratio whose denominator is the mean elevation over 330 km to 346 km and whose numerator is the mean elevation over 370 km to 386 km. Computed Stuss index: -100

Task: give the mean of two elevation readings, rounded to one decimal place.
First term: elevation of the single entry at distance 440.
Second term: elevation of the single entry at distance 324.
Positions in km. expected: 38.4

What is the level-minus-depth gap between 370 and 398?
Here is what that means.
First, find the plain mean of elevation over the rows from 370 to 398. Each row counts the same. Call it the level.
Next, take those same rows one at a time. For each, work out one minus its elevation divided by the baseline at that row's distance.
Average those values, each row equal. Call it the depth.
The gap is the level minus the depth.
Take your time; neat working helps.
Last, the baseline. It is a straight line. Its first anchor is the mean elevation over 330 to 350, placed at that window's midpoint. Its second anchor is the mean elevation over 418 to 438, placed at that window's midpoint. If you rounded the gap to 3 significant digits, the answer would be 38.5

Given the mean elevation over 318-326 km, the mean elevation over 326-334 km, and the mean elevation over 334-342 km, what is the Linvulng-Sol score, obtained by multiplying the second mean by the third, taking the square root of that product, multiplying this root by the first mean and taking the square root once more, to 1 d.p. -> 37.2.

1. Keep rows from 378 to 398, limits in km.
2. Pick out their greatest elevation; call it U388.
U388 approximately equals 40.19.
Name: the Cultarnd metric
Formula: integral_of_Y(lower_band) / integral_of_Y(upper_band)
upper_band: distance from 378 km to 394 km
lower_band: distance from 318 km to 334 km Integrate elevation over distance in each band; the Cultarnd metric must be 0.94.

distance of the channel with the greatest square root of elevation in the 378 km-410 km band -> 388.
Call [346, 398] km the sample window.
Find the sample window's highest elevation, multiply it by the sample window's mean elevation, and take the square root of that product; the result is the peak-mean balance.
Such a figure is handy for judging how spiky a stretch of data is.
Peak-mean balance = 40.2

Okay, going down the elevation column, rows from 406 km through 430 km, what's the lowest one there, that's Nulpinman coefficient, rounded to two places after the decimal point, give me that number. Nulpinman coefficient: 38.81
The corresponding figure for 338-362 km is 37.14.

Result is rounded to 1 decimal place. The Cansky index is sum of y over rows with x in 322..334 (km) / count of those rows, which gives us 37.1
